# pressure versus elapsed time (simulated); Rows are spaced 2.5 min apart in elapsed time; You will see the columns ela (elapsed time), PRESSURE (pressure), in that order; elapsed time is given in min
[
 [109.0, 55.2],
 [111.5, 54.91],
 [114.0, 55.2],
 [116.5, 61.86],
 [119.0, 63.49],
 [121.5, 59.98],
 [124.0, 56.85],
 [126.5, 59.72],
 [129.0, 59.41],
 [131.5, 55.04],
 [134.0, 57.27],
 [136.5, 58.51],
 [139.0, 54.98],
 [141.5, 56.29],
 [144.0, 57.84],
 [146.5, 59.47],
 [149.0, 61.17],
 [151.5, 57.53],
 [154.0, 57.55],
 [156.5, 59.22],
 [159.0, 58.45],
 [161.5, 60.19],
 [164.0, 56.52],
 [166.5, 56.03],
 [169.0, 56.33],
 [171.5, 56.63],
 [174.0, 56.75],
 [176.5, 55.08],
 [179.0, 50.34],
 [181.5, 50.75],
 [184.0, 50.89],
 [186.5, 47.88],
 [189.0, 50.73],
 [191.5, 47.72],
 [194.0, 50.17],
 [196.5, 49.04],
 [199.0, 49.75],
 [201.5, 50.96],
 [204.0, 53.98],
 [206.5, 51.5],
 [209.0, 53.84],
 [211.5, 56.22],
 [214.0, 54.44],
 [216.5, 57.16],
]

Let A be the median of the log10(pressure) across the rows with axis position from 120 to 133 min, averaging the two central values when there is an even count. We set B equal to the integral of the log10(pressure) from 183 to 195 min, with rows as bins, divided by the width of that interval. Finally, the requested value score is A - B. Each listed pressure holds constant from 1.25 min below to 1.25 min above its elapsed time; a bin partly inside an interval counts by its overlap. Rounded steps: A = 1.77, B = 1.69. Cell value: 0.08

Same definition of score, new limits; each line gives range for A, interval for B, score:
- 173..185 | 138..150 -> -0.06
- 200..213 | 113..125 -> -0.04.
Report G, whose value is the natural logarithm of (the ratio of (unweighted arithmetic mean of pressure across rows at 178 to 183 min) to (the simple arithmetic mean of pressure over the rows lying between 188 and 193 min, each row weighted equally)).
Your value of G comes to 0.03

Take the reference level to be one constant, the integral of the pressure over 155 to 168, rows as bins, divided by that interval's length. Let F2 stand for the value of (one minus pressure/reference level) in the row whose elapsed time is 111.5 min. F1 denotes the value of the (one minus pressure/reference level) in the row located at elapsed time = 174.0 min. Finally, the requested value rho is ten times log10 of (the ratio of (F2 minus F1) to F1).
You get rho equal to 2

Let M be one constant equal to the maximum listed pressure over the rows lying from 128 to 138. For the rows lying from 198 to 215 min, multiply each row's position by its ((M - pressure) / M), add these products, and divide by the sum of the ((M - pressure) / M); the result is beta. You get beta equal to 205.1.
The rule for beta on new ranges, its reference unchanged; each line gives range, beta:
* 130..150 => 135.7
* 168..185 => 178.7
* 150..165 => 157.4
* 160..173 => 168.1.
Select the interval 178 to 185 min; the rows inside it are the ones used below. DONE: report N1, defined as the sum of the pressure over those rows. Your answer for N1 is 152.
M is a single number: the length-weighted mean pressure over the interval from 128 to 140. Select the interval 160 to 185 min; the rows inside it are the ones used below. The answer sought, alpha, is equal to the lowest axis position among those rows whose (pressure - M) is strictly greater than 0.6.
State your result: 161.5 min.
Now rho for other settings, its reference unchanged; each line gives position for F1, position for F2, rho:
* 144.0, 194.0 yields 16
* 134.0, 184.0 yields 9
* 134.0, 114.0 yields 4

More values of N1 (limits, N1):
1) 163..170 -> 169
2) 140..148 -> 174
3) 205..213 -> 162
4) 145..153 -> 178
